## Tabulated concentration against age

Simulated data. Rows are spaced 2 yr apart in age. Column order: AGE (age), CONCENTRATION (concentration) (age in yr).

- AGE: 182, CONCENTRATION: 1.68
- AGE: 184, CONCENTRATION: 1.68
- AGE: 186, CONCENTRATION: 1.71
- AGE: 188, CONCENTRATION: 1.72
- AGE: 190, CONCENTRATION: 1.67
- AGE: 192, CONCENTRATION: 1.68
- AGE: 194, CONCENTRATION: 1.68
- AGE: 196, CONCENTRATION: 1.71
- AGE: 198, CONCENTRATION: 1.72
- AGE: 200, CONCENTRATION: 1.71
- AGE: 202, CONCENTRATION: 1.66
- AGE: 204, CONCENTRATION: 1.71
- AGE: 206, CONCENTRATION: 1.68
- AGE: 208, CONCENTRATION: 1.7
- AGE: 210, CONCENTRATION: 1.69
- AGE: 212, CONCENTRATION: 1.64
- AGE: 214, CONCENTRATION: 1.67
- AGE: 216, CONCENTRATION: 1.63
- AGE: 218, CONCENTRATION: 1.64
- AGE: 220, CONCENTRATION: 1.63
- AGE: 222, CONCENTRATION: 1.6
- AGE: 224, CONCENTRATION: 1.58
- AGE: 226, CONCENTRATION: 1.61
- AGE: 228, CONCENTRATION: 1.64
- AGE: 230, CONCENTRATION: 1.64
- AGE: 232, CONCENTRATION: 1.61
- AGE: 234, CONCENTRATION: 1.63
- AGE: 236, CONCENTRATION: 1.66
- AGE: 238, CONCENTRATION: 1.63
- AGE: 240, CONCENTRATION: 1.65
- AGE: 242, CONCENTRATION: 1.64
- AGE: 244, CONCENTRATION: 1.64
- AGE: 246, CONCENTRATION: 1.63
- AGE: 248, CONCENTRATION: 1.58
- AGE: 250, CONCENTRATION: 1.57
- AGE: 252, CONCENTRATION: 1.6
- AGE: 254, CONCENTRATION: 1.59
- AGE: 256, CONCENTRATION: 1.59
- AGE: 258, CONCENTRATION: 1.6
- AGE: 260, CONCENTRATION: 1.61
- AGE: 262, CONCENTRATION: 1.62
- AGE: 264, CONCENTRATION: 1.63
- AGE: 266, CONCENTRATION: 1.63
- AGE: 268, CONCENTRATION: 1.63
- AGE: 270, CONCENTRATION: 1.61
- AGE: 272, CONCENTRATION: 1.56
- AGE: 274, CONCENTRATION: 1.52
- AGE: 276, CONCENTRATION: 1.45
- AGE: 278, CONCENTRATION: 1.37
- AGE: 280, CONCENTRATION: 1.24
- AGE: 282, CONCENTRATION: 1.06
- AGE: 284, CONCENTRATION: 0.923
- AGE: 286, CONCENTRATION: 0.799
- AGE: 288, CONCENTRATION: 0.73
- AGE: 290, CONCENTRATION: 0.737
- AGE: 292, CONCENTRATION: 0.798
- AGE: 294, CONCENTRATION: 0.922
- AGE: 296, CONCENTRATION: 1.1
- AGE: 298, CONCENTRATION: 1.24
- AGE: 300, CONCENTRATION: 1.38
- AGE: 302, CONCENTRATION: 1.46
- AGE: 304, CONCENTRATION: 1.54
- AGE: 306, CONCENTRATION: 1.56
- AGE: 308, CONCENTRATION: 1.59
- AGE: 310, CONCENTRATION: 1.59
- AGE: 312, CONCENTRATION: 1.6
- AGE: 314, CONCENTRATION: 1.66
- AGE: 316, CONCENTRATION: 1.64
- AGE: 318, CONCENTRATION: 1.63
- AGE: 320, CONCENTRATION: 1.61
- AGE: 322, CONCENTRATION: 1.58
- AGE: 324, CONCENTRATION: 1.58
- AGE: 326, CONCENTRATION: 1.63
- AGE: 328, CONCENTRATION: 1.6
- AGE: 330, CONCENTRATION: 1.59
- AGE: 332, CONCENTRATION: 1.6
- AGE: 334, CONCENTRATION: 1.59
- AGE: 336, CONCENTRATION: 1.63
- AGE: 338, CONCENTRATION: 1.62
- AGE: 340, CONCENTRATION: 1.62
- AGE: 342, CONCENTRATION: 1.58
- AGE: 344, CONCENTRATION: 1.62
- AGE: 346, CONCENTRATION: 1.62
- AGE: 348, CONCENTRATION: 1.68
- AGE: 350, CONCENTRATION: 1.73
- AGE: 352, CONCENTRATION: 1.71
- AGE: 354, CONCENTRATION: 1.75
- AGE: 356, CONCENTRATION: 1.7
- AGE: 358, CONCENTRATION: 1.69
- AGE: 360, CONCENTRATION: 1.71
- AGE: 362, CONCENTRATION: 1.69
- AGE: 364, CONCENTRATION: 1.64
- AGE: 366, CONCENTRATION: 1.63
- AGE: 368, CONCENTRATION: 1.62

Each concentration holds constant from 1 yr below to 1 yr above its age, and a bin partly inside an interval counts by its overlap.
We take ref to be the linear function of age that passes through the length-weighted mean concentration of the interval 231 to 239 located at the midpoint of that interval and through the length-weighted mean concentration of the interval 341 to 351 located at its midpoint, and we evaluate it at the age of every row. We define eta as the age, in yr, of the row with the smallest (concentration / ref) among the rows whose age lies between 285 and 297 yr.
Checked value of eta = 288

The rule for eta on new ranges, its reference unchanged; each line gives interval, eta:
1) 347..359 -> 348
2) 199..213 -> 212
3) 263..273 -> 272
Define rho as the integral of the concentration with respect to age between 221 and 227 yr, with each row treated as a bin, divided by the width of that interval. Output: 1.60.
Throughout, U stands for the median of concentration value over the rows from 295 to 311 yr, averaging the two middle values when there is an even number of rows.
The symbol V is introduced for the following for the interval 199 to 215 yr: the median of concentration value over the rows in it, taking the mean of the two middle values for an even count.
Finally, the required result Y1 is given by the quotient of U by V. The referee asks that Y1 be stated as 0.89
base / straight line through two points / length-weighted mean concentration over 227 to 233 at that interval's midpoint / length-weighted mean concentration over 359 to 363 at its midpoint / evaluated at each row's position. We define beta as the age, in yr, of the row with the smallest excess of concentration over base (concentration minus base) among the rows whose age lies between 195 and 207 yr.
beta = 202 yr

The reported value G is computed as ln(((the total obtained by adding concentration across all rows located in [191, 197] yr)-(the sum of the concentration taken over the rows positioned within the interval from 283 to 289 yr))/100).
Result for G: -3.6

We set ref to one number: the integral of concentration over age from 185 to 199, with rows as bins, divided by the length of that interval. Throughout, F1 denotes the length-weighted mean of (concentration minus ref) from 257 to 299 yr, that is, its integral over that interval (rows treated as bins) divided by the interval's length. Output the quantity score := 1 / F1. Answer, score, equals -2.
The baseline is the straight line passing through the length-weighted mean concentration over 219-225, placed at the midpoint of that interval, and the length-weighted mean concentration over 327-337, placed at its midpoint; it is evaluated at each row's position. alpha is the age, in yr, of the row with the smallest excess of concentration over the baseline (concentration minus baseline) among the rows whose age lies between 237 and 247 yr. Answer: 238 yr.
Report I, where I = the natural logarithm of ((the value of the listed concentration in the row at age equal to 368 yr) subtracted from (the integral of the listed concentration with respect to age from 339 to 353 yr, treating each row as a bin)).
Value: 3.07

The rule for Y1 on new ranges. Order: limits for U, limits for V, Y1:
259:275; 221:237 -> 1.00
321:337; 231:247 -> 0.98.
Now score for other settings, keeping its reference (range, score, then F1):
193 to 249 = -21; -0.048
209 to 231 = -15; -0.065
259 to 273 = -12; -0.086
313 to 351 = -13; -0.077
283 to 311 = -2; -0.529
